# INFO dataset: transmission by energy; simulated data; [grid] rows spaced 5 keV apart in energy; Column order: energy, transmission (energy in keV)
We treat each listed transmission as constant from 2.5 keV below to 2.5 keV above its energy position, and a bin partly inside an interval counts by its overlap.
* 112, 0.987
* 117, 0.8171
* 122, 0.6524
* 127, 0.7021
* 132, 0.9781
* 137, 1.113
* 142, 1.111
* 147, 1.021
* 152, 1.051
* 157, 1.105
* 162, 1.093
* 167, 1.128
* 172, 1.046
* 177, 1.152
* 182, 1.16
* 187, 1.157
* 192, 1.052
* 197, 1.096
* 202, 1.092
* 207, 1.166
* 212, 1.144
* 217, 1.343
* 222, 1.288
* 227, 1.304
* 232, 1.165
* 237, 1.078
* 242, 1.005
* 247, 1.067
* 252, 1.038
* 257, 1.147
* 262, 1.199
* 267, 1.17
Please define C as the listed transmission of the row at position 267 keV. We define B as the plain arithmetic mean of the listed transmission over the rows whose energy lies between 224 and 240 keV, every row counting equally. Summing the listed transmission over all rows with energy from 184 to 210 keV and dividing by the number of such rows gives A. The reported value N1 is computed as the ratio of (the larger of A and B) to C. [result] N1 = 1.01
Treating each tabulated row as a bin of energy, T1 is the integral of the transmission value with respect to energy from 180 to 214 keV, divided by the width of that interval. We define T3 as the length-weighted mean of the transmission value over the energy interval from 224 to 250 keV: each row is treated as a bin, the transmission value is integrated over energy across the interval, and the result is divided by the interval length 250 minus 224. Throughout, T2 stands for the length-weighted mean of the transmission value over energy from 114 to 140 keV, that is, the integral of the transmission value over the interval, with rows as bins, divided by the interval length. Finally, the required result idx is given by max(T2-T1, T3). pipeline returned 1.13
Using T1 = 1.12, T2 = 0.86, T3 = 1.13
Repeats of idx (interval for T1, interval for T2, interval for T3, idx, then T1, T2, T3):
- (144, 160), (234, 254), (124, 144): 0.96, 1.06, 1.05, 0.96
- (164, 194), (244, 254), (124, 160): 1.01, 1.12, 1.05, 1.01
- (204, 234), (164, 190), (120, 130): 0.69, 1.23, 1.13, 0.69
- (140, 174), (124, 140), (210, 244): 1.19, 1.08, 0.93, 1.19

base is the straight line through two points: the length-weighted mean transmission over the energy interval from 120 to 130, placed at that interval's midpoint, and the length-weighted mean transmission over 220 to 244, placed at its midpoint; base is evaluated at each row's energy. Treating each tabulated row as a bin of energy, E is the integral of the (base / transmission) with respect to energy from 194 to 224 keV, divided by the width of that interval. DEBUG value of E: 0.90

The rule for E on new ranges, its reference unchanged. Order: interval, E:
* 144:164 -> 0.77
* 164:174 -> 0.82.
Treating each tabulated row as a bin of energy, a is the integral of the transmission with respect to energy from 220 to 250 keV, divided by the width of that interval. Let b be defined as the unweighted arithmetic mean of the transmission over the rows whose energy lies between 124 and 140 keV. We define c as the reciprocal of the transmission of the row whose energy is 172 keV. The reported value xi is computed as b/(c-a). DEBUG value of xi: -5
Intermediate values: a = 1.15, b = 0.93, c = 0.96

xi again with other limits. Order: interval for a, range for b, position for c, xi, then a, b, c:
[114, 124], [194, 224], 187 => 11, 0.75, 1.19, 0.86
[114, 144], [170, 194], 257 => -51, 0.89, 1.11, 0.87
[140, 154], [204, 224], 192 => -11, 1.06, 1.24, 0.95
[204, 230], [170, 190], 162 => -3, 1.24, 1.13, 0.91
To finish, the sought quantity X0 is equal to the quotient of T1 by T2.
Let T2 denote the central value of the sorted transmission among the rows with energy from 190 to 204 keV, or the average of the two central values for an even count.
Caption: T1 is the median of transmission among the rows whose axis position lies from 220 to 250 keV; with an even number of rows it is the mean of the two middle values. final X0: 1.03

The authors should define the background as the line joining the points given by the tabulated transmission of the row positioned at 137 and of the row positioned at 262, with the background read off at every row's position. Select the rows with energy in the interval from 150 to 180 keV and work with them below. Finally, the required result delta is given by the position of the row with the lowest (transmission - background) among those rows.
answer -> 172 keV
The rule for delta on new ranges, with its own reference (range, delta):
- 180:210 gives 192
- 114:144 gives 122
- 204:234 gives 212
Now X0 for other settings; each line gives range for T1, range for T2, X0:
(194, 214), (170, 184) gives 0.97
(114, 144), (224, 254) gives 0.84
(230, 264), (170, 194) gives 0.94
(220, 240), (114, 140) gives 1.50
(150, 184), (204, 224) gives 0.90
